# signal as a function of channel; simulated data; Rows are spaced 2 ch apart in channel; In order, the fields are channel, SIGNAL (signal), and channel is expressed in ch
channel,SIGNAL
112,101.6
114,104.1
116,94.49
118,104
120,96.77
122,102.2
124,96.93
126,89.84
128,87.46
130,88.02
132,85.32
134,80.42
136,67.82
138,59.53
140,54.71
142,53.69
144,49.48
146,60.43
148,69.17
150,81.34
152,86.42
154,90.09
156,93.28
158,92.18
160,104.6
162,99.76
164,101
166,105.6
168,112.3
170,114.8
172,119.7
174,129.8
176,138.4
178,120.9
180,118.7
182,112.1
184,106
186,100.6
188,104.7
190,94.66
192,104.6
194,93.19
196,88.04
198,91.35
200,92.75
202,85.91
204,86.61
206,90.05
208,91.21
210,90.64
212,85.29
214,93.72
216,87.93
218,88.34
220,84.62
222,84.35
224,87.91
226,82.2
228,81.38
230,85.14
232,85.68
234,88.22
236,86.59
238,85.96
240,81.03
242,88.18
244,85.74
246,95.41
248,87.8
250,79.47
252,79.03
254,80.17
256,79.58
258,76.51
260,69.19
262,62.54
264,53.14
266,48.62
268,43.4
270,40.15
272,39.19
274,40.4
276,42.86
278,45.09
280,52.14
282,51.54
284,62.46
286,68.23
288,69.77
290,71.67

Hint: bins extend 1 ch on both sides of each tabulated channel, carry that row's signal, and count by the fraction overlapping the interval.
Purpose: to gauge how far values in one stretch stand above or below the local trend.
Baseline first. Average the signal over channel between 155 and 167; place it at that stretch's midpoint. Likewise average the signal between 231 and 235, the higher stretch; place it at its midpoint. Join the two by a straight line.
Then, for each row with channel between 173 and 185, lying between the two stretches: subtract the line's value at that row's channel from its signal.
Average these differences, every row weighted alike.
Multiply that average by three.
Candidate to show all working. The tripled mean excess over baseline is 74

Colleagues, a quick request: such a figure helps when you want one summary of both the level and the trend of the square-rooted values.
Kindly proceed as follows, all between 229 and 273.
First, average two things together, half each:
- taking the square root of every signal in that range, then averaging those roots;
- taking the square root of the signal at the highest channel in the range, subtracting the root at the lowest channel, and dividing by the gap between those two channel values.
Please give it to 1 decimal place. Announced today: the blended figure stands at 4.2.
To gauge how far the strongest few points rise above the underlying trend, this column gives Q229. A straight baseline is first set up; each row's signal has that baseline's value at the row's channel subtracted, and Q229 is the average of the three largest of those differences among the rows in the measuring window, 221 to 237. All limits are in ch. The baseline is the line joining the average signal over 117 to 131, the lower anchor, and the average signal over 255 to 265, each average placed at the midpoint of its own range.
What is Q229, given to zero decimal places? 14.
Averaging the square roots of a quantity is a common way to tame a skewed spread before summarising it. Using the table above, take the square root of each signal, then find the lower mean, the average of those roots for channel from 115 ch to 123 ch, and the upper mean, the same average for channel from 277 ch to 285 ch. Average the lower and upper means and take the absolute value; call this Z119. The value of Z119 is 8.61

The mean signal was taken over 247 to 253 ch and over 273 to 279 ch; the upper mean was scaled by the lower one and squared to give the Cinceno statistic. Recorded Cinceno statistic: 0.27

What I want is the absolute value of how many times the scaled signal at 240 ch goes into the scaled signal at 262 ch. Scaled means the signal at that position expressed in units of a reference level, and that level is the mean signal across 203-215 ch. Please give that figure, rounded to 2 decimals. 0.77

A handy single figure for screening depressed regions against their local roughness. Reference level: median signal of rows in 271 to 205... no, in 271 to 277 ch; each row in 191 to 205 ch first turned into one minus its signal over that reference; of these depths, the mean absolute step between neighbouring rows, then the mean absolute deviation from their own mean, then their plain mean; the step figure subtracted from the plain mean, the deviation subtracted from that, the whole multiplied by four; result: -6.0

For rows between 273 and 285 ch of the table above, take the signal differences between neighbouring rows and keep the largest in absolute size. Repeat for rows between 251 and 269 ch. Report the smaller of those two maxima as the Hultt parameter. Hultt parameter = 9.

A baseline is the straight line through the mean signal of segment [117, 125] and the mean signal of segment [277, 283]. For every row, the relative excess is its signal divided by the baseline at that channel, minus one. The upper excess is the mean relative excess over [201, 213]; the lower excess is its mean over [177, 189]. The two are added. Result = 0.6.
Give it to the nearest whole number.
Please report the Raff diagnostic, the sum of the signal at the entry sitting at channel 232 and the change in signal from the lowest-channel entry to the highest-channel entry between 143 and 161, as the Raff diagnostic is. 141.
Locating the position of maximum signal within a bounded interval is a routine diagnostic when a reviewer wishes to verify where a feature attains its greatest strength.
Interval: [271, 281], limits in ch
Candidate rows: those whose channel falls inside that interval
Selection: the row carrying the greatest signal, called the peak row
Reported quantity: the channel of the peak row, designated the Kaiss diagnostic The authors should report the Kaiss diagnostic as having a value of 280 ch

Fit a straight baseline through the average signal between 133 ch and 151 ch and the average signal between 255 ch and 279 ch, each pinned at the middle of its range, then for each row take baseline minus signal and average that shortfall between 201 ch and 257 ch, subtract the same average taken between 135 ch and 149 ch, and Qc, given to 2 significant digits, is -34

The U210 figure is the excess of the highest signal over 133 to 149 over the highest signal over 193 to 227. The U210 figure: -13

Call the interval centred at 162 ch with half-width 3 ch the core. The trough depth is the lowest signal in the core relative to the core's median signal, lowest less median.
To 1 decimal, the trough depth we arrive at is -1.2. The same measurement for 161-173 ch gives -9.2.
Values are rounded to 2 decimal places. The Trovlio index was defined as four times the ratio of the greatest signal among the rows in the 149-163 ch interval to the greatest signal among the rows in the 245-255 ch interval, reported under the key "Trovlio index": 4.39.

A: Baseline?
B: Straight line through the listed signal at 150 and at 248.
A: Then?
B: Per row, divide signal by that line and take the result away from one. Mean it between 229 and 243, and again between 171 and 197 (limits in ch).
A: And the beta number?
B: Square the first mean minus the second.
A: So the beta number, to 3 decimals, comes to 0.110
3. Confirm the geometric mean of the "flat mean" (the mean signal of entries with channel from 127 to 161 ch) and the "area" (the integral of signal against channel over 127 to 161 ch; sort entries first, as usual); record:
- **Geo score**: 447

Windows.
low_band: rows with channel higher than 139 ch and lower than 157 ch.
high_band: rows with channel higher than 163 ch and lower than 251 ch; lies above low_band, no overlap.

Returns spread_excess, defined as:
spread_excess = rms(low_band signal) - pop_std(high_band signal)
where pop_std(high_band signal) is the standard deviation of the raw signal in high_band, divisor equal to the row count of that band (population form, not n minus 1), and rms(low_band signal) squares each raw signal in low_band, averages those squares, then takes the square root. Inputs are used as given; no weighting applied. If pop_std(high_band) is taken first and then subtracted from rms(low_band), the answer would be 59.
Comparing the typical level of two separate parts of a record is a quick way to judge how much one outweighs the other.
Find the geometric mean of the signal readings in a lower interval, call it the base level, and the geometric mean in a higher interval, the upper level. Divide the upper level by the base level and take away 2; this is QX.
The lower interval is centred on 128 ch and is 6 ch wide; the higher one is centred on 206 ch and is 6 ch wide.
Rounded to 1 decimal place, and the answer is -1.0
